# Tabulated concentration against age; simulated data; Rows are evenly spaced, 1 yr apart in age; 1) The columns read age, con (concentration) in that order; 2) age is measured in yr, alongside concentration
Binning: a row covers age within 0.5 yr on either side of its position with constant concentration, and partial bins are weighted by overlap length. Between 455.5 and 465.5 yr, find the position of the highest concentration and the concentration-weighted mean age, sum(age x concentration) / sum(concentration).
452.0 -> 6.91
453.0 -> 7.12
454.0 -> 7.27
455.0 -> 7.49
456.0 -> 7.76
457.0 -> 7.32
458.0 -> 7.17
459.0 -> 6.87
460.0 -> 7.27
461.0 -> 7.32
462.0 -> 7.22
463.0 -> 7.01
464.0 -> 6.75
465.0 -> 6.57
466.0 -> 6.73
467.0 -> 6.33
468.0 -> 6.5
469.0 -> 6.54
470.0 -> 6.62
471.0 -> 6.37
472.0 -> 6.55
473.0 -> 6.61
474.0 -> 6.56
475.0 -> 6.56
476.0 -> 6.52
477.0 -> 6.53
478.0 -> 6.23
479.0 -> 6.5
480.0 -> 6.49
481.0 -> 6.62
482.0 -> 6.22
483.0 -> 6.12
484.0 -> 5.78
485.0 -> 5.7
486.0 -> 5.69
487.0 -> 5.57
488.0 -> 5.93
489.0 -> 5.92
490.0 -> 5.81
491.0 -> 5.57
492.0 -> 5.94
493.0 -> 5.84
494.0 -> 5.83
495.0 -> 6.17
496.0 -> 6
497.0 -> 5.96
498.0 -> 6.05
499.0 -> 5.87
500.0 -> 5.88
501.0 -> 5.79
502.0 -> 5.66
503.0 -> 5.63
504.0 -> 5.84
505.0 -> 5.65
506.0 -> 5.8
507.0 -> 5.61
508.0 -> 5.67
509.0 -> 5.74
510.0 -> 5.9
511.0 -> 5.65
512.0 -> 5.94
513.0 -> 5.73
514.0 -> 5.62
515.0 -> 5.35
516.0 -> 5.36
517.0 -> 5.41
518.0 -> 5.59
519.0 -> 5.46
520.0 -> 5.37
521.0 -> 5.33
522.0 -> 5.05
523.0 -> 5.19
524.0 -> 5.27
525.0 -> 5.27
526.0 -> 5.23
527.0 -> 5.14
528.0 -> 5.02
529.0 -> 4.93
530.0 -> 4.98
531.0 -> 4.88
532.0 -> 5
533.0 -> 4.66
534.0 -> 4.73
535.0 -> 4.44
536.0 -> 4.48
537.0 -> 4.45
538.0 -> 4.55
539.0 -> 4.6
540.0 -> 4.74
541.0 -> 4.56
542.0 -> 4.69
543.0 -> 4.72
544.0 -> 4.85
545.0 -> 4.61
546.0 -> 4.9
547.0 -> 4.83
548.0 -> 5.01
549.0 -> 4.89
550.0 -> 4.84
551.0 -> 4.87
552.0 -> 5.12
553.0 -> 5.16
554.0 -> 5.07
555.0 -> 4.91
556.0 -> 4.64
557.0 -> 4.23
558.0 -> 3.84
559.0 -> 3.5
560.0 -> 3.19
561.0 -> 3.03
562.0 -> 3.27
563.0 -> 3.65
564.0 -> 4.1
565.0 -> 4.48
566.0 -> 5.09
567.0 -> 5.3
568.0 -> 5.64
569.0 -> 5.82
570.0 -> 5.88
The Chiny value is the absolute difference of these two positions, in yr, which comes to 4.4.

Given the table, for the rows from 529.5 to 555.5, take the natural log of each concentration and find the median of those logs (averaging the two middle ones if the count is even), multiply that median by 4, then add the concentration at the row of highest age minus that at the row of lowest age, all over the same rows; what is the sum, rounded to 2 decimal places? 6.23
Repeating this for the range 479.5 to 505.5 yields 6.23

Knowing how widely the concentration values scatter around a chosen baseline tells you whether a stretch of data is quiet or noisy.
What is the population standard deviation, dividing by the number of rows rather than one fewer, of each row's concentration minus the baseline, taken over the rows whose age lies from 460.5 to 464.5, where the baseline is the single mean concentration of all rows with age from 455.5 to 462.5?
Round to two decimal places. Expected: 0.22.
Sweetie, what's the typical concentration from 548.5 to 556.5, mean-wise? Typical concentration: 4.9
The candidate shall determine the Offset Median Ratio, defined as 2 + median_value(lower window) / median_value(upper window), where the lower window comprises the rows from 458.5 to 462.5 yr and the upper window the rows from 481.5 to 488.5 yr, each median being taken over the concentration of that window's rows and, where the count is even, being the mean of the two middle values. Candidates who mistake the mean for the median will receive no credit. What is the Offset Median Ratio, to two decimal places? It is 3.25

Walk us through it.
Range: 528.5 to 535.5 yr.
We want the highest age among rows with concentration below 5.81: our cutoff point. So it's 535.0 yr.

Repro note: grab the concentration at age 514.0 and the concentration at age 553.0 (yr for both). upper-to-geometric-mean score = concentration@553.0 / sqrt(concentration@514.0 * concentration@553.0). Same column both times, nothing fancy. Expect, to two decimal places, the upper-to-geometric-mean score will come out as 0.96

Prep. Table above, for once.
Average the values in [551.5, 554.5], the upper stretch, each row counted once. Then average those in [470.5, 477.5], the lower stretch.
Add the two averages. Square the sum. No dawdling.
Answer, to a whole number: 136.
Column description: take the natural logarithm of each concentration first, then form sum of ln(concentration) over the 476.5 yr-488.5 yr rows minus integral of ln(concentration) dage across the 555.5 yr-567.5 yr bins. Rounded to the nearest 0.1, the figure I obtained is 5.2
